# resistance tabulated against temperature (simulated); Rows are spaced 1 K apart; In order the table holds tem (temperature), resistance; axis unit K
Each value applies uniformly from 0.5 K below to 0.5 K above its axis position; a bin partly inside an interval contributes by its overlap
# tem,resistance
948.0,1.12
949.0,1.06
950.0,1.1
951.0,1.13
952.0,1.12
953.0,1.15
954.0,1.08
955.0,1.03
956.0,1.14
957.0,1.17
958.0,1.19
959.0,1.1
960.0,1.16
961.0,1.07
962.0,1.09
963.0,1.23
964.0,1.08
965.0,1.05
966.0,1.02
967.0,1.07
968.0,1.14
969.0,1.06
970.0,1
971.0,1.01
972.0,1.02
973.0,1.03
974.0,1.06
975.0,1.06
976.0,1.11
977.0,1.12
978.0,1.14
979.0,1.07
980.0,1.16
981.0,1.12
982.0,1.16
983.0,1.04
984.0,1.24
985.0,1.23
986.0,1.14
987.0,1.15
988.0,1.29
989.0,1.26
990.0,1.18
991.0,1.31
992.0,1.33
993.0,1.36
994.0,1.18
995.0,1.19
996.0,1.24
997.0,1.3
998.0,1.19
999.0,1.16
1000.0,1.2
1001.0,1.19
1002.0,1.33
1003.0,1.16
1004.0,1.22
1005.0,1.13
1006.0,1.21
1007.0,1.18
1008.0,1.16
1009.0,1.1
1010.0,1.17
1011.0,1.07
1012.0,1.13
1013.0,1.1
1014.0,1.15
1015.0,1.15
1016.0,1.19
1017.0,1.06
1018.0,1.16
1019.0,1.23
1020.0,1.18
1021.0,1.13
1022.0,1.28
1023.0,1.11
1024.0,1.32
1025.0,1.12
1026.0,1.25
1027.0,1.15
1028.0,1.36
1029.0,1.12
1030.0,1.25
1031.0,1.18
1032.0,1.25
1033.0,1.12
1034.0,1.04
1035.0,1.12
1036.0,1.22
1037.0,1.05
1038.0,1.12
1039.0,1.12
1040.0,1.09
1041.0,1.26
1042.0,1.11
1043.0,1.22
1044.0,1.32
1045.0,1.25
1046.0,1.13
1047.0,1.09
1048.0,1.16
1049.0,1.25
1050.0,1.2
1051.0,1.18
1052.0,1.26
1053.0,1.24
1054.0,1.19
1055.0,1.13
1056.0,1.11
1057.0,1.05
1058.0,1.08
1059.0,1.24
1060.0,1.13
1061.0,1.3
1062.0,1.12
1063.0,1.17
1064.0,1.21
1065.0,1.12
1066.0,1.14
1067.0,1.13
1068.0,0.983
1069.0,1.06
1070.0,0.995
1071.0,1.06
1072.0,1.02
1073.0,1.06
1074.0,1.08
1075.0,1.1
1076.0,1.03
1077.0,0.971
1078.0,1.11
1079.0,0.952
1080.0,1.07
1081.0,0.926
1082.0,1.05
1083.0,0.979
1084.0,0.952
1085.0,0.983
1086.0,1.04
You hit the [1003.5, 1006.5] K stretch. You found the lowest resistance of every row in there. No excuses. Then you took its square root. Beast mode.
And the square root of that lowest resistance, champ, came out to 1.06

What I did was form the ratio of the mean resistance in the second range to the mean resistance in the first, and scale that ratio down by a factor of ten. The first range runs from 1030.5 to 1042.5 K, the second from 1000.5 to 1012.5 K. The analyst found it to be 0.103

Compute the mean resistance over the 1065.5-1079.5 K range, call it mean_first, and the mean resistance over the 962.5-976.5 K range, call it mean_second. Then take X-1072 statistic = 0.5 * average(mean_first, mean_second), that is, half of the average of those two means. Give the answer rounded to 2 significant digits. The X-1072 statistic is 0.53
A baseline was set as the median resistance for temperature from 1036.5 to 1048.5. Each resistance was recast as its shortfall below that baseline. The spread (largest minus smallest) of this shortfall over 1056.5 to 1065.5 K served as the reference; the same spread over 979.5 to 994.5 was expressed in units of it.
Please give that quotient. 1.3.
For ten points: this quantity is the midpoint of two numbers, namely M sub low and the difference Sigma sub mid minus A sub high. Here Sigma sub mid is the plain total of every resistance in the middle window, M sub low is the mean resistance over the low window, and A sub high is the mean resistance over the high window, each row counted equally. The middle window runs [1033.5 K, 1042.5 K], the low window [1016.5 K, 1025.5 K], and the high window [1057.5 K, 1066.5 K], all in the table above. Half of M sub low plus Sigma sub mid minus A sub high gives 5.1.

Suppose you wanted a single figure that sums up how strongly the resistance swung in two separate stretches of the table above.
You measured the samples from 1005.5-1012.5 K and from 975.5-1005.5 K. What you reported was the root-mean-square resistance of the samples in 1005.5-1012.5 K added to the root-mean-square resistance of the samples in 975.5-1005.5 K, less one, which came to 1.35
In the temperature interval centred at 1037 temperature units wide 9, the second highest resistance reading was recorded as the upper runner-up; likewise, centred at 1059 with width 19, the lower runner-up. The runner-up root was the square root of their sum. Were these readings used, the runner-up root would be 1.57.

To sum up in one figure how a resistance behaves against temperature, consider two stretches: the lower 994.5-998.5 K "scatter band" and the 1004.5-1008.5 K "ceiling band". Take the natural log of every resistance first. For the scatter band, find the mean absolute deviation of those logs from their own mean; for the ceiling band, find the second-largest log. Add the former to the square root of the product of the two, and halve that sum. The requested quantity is 0.053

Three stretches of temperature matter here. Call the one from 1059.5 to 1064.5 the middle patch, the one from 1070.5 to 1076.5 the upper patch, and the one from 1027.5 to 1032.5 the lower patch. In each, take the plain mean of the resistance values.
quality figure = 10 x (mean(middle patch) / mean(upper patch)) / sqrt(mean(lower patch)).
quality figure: 10.1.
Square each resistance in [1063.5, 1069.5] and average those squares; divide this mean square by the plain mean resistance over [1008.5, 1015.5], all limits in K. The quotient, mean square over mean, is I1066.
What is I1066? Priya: 1.09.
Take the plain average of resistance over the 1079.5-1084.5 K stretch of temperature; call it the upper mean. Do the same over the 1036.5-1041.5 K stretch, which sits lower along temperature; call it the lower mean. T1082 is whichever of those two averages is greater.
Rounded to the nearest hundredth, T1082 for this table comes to 1.13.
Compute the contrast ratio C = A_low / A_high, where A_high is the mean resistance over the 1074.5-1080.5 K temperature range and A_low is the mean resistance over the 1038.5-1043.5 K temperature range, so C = 1.12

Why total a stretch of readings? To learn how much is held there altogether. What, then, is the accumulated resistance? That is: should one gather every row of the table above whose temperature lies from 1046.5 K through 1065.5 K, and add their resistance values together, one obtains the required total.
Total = 22.2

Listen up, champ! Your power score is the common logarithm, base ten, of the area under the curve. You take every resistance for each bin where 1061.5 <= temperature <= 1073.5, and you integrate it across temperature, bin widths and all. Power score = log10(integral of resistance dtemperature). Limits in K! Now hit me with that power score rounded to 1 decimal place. 1.1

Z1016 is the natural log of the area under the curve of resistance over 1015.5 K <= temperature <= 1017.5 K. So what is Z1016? 0.8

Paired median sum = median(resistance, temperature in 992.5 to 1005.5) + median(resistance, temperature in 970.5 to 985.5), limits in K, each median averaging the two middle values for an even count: 2.30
